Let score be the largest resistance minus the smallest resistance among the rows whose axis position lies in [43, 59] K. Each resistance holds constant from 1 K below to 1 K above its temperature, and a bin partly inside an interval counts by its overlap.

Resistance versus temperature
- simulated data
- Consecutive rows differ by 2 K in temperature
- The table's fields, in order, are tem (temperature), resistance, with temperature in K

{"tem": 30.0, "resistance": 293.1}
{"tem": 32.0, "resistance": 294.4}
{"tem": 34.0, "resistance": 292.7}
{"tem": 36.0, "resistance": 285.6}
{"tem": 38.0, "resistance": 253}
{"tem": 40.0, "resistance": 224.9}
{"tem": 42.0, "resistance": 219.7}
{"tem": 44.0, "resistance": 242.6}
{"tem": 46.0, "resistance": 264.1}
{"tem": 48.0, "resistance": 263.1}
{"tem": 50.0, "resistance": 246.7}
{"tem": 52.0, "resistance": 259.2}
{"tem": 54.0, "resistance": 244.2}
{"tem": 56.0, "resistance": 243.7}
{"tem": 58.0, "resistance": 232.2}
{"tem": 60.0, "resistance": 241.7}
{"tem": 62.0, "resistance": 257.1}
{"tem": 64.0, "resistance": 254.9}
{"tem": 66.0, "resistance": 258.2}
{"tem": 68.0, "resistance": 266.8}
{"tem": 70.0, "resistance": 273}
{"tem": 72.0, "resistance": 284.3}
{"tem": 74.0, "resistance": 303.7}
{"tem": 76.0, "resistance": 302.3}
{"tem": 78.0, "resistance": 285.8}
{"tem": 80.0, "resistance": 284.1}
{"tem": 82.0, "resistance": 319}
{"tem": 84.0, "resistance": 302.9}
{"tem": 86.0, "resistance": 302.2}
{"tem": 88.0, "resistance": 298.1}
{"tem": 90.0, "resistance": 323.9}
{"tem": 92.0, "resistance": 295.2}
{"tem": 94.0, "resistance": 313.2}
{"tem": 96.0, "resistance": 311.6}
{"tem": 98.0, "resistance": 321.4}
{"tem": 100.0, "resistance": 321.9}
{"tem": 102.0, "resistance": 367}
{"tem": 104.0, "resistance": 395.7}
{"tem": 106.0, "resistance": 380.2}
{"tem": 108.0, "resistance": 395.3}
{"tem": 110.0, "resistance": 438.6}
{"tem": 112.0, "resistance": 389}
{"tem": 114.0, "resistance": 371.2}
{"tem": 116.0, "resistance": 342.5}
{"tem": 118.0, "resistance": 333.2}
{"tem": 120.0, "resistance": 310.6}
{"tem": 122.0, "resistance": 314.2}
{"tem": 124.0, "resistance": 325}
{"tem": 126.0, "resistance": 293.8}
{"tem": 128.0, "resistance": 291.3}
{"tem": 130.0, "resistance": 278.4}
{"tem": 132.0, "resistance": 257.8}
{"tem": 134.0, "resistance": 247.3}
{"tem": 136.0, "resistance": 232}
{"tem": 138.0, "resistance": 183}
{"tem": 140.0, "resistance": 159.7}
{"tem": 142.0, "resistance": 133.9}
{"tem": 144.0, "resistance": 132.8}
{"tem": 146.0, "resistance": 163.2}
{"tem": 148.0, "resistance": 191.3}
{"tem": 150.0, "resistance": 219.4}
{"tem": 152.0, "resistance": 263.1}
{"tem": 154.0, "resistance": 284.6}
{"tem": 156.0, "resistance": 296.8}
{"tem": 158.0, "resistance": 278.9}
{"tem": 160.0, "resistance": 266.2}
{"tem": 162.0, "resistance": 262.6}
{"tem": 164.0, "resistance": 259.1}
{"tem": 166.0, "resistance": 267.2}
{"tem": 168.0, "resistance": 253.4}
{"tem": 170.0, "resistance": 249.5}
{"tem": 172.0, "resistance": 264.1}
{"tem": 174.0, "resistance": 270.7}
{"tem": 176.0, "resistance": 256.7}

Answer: 32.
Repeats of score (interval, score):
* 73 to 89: 35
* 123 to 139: 142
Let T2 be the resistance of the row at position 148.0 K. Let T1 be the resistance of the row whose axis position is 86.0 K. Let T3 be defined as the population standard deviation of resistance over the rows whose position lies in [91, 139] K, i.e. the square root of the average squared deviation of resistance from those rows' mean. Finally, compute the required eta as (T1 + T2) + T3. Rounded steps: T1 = 302.2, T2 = 191.3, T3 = 57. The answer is 551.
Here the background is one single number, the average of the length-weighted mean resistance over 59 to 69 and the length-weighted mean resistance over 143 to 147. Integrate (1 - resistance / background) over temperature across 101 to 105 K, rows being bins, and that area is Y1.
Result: -3.6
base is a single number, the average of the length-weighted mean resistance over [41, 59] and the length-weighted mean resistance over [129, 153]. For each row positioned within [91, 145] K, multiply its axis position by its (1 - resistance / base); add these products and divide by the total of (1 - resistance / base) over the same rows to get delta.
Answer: 106.2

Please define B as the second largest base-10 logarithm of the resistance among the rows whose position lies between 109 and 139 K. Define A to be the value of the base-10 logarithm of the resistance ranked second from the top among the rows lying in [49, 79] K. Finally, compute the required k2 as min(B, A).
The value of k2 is 2.480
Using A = 2.48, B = 2.59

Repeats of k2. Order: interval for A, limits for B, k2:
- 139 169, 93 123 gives 2.454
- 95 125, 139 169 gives 2.454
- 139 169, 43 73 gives 2.436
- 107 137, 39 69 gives 2.422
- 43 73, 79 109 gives 2.436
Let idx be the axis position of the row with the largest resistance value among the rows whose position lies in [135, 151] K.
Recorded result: 136.0 K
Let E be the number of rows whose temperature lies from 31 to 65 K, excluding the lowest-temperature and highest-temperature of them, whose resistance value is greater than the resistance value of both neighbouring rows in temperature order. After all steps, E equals 3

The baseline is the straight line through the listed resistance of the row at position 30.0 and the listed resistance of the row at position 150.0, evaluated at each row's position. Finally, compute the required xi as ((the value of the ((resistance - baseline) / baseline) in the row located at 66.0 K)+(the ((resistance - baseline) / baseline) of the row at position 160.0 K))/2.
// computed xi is 0.10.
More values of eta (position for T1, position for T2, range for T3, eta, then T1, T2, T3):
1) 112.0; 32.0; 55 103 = 715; 389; 294.4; 31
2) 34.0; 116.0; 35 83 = 660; 292.7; 342.5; 25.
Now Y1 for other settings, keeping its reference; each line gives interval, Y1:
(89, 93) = -2.1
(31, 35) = -1.8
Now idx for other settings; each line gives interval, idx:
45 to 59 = 46.0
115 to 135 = 116.0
